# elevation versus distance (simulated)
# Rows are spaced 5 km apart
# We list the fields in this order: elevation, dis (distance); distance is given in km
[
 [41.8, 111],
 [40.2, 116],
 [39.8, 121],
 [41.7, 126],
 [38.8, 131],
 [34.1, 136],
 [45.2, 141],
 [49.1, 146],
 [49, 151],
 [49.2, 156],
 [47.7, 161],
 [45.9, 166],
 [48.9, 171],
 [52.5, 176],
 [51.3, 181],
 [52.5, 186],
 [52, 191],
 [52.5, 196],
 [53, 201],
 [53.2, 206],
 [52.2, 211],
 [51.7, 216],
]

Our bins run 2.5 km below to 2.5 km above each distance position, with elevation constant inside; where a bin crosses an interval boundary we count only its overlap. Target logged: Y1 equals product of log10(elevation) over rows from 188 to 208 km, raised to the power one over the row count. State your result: 1.72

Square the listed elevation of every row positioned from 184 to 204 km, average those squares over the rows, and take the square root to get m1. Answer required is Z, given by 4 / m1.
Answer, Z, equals 0.076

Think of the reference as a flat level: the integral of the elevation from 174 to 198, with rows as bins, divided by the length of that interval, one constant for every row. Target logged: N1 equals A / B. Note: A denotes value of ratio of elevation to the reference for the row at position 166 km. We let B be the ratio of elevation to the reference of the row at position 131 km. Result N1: 1.18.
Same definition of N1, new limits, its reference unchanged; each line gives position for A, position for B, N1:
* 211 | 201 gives 0.98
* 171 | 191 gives 0.94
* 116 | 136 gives 1.18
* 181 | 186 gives 0.98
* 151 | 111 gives 1.17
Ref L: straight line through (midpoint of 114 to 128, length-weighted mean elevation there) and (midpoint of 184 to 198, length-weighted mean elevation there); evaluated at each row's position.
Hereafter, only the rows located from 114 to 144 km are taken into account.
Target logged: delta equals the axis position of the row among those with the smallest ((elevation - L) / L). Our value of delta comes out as 136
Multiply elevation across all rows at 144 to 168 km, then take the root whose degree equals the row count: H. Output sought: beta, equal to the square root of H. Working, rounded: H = 48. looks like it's 6.9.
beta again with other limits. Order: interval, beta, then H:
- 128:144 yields 6.3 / 39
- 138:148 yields 6.9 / 47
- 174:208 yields 7.2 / 52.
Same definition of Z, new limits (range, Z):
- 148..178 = 0.082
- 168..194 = 0.078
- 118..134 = 0.100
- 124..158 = 0.090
